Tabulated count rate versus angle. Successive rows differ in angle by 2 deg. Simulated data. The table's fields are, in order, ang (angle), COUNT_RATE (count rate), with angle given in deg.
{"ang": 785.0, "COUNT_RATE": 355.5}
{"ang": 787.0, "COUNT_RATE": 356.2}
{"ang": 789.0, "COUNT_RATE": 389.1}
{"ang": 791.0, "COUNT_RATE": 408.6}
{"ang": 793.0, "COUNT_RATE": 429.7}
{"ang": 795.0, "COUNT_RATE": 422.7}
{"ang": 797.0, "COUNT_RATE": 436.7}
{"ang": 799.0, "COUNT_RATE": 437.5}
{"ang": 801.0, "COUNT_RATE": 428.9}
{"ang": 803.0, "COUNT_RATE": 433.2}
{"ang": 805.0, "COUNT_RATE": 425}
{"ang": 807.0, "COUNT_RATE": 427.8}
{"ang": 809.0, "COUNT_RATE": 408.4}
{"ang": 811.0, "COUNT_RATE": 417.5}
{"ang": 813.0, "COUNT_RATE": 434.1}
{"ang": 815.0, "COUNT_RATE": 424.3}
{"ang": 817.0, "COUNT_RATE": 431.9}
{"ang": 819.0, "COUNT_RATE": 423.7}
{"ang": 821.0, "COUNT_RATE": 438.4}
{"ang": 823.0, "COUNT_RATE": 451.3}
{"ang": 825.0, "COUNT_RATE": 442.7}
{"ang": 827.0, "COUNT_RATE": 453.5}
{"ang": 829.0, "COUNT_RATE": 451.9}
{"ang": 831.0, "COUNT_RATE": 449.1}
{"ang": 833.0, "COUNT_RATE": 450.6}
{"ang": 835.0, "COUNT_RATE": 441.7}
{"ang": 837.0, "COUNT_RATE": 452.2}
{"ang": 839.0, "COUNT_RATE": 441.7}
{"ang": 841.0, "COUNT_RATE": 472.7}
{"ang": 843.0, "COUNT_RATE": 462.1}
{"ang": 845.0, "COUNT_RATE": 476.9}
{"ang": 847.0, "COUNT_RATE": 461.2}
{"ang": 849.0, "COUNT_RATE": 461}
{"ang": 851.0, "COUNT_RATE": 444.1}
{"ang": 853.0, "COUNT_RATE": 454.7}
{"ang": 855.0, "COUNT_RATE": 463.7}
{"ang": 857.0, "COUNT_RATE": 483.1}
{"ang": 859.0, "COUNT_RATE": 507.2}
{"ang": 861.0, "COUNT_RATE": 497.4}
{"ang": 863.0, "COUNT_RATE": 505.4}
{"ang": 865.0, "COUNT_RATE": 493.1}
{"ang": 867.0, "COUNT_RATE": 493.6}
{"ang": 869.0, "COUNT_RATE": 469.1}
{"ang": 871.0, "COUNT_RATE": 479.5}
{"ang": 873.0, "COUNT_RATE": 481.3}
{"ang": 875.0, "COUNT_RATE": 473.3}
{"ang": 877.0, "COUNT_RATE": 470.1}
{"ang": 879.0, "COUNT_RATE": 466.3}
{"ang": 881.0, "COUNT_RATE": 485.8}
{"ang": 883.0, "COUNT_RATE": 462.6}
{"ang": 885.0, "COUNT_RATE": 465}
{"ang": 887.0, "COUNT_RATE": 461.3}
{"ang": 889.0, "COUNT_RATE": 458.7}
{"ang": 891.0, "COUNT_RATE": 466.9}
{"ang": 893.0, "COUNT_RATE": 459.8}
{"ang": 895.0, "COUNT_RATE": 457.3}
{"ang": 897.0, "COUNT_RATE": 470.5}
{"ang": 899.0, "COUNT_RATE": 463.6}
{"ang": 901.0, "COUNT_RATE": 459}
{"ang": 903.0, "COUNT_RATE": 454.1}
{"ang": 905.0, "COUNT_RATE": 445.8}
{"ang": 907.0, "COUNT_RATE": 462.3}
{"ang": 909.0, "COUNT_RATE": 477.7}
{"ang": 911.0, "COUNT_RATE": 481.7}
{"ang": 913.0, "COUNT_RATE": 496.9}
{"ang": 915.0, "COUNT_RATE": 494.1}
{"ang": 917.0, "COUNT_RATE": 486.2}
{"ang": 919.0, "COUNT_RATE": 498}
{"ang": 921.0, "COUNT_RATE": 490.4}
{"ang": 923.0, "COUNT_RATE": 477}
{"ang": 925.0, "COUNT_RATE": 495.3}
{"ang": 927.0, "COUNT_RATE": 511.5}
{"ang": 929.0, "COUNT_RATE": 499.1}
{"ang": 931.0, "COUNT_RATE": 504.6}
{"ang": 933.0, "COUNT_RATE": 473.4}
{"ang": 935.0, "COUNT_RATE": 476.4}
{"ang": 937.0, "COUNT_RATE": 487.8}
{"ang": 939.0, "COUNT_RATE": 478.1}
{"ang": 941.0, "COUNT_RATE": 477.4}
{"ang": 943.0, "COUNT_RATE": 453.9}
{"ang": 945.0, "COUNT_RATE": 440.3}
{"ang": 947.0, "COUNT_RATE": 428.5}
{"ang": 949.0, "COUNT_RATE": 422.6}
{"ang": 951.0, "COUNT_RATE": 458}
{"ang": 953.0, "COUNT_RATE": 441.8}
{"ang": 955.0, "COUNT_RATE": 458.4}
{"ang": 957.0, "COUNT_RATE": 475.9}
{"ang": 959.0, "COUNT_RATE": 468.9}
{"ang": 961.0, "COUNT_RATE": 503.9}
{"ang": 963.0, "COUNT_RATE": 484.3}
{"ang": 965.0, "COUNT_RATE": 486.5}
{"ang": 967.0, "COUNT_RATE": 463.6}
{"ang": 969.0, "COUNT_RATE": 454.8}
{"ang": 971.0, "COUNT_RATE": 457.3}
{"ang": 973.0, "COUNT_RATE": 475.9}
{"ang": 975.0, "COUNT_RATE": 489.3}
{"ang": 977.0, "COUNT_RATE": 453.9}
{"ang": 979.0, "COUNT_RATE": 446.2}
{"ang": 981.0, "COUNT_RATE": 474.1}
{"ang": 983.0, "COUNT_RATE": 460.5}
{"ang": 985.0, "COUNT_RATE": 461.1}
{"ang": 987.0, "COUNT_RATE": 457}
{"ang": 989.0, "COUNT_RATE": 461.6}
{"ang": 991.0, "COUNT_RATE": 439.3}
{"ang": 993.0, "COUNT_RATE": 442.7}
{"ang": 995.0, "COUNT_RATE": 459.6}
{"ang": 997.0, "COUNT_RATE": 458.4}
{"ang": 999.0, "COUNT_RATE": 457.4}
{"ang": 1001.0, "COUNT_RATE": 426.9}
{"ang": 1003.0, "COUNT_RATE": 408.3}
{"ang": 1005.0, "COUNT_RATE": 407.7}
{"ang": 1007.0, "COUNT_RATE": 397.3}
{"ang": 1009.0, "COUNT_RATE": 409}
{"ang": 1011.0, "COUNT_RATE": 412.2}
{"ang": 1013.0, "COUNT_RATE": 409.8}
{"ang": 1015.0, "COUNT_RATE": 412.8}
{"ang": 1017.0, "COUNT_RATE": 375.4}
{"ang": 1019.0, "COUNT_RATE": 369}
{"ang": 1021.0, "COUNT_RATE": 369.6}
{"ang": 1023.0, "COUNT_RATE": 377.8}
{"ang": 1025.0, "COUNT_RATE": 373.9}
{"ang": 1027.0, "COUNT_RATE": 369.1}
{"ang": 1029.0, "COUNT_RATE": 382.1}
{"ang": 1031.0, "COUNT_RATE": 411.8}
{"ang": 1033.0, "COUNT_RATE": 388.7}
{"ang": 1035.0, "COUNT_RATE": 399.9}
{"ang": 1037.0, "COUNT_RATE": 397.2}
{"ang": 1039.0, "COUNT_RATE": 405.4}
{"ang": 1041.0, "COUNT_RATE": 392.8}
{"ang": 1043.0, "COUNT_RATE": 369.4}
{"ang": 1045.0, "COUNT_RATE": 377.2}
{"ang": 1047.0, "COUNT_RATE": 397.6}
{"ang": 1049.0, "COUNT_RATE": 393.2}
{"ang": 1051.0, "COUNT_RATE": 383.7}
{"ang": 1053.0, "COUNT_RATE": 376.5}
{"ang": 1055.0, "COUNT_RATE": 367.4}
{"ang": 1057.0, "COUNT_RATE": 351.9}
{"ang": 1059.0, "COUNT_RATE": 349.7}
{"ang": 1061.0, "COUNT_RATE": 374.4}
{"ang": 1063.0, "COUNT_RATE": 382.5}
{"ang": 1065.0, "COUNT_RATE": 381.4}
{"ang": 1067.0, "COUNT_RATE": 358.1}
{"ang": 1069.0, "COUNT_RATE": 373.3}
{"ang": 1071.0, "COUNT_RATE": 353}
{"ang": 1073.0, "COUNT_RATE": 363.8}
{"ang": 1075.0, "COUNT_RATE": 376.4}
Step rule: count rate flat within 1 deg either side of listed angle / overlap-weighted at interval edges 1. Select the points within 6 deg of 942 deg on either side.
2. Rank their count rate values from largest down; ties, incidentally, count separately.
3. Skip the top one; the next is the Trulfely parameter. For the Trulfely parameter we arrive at 478.1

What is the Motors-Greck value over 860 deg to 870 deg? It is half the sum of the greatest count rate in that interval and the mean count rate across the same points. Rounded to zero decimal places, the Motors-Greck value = 499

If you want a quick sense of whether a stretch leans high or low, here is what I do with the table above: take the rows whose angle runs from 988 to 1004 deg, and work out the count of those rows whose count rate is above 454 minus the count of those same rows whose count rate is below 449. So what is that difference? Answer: 0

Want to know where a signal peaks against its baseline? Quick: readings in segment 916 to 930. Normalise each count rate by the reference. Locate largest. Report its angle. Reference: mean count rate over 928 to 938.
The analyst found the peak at 927.0 deg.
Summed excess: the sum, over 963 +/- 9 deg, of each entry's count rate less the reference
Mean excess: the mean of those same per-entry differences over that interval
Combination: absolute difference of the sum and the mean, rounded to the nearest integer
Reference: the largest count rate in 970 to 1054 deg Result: 133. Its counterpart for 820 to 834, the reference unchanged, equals 247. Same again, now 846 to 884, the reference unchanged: 231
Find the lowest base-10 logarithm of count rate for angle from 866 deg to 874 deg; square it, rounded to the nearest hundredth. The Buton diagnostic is 7.14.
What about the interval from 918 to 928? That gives 7.17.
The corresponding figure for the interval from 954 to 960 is 7.08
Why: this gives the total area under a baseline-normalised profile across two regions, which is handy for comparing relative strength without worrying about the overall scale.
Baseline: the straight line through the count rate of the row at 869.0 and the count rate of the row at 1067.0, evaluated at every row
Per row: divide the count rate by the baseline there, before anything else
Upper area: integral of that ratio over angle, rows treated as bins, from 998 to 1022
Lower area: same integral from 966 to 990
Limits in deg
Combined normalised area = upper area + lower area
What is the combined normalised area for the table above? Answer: 52.1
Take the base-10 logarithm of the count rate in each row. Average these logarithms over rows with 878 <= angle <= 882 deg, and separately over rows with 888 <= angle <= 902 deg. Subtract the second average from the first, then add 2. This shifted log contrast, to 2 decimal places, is 2.01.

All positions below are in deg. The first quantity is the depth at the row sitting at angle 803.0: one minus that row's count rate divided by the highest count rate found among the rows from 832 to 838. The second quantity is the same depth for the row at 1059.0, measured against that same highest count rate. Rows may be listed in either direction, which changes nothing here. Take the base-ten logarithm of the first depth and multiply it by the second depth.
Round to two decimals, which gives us -0.31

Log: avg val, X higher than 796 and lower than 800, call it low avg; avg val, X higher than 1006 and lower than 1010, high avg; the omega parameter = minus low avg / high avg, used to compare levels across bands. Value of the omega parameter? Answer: -1.08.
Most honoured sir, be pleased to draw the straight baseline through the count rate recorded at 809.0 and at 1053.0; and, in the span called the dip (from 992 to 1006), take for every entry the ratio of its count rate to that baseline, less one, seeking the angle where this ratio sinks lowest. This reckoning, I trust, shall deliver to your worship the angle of 1005.0 deg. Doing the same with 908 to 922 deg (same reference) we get 909.0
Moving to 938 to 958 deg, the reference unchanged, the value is 949.0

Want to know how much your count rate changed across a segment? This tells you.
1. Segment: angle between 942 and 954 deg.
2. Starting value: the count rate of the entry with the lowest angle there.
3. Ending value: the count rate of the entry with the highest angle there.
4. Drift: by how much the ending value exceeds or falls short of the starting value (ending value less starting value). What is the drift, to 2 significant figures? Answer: -12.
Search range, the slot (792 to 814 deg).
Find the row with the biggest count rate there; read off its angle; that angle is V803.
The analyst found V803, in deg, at 799.0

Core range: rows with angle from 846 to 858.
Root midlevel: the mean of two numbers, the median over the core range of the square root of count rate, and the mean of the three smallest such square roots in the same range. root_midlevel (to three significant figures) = 21.4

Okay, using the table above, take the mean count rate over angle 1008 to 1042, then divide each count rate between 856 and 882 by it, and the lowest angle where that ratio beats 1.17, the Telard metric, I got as 857.0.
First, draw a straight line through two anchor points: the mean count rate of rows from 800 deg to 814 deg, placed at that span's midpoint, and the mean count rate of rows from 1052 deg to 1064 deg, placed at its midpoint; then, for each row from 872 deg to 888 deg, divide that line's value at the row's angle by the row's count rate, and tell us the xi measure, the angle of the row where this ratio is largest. 887.0 deg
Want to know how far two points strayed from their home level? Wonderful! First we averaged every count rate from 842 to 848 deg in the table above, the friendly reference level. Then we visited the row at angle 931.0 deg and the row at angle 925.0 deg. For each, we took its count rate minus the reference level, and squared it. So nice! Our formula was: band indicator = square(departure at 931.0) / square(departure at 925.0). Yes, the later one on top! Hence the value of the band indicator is 1.8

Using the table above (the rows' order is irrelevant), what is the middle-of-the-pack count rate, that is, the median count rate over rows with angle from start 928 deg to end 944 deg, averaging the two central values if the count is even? 478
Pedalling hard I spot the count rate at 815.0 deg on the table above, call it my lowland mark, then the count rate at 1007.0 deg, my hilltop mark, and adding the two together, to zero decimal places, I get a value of 822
